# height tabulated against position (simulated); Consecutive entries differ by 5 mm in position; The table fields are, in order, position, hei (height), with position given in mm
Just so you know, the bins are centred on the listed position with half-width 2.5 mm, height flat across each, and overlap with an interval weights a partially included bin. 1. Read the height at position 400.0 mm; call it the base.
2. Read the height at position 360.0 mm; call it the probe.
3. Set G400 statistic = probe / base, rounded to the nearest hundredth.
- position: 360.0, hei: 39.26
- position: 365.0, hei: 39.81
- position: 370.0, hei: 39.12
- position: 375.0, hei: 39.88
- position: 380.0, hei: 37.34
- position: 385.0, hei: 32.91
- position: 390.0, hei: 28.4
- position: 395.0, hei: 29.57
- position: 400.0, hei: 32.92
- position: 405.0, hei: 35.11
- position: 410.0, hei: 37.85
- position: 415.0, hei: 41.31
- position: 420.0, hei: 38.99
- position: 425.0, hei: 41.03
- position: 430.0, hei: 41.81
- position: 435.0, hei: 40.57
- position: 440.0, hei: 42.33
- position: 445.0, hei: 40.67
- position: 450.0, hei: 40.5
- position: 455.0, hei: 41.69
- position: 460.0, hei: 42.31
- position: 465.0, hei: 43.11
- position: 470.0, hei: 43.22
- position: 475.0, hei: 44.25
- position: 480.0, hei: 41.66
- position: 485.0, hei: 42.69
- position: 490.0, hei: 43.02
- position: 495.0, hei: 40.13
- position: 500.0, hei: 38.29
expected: 1.19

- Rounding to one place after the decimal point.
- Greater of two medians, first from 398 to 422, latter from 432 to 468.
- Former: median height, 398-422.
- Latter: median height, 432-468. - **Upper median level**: 41.7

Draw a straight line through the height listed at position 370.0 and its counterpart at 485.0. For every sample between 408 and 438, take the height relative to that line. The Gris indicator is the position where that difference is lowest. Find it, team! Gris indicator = 410.0 mm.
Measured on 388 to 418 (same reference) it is 390.0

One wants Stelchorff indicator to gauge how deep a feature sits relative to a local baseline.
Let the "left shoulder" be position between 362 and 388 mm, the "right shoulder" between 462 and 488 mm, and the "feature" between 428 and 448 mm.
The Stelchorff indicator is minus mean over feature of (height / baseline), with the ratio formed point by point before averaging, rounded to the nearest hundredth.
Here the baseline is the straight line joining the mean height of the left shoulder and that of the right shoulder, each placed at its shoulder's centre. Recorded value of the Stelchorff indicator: -1.01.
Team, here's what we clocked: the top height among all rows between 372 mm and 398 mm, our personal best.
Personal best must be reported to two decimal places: 39.88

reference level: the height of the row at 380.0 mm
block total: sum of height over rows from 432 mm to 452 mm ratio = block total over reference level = 4.39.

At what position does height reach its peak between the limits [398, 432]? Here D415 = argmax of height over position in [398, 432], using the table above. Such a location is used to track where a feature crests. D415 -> 430.0 mm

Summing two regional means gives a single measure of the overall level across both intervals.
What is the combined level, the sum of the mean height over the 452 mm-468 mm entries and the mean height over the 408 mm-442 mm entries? 82.9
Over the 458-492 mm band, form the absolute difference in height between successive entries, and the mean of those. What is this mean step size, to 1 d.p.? 1.0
